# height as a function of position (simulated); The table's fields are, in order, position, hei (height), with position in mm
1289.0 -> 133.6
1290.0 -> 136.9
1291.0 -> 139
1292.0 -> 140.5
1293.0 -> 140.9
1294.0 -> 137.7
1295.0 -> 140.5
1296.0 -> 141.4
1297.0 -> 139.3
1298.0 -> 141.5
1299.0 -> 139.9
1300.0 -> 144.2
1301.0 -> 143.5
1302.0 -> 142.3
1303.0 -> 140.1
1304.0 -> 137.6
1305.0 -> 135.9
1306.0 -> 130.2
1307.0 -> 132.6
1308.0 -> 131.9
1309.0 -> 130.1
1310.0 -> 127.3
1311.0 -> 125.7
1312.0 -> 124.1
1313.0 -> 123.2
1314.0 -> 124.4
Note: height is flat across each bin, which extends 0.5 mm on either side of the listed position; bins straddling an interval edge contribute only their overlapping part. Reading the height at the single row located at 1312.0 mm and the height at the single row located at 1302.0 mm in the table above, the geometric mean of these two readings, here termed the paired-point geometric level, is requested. 133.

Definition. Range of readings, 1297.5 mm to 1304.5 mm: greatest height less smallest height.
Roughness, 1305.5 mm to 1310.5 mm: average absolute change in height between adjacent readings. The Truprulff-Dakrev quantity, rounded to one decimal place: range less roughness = 4.7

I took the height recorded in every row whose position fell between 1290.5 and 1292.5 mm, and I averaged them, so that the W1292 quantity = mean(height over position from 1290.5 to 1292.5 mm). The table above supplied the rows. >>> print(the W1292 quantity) 140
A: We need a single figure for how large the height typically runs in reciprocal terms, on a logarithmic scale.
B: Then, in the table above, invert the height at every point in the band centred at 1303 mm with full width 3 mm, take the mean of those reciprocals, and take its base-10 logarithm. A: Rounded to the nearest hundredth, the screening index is -2.15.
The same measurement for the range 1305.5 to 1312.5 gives -2.11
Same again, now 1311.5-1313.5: -2.09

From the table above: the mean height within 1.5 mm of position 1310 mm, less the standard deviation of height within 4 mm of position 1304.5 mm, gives 123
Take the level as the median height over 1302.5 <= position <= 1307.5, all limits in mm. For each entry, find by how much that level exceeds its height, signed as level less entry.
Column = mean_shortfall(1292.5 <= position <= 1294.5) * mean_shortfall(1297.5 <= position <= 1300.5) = 20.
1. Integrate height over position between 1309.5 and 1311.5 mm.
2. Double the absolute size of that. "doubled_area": 506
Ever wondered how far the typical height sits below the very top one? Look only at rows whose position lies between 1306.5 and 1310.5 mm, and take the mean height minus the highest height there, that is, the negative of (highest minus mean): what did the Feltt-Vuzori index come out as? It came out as -2.1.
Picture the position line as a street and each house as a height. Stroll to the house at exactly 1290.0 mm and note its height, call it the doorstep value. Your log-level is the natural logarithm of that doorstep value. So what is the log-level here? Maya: 4.92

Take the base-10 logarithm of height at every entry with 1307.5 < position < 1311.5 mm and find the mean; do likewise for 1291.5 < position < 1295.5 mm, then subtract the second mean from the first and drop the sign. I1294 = 0.036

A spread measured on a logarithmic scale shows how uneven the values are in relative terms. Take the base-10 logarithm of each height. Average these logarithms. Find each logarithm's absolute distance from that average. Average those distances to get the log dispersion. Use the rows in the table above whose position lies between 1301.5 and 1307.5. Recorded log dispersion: 0.011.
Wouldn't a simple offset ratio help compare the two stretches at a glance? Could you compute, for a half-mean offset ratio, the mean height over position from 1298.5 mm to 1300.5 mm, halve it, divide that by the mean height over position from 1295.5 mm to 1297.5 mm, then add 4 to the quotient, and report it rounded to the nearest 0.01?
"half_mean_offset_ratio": 4.51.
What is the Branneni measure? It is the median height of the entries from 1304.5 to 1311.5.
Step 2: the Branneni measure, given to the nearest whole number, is 130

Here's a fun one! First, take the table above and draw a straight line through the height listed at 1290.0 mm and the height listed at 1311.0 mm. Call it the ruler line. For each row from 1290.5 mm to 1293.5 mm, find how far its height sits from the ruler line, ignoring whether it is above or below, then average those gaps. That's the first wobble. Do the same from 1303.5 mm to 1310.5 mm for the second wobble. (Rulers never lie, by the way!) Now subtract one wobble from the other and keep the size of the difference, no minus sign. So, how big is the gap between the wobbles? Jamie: 0.1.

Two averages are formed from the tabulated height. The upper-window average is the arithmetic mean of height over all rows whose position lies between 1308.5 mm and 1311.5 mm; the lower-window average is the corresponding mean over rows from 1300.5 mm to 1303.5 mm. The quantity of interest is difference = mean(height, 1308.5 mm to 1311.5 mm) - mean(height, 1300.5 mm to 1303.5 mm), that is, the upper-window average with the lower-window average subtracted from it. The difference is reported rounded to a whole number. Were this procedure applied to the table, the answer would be -14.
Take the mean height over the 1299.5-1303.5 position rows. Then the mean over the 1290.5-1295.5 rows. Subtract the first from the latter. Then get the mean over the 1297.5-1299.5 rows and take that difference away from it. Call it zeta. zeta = 144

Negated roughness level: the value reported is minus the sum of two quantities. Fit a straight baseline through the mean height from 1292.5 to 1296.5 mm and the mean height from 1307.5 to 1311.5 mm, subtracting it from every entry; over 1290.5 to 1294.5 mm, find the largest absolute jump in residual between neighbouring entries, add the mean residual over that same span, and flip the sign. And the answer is 0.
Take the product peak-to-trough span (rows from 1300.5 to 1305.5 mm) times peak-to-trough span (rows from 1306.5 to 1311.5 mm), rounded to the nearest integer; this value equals 52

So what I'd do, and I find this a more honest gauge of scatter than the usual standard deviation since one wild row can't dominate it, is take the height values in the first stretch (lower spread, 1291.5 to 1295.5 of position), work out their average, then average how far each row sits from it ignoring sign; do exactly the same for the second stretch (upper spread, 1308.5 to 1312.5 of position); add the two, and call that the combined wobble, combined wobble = 3.00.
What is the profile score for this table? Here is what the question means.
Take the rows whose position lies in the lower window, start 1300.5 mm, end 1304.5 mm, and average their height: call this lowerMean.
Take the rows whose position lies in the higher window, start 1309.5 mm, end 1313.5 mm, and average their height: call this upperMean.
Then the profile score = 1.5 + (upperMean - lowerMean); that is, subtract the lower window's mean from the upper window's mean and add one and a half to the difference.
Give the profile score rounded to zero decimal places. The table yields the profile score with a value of -14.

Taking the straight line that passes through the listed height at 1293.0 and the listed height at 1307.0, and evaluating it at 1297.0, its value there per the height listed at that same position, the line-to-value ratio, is 0.99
